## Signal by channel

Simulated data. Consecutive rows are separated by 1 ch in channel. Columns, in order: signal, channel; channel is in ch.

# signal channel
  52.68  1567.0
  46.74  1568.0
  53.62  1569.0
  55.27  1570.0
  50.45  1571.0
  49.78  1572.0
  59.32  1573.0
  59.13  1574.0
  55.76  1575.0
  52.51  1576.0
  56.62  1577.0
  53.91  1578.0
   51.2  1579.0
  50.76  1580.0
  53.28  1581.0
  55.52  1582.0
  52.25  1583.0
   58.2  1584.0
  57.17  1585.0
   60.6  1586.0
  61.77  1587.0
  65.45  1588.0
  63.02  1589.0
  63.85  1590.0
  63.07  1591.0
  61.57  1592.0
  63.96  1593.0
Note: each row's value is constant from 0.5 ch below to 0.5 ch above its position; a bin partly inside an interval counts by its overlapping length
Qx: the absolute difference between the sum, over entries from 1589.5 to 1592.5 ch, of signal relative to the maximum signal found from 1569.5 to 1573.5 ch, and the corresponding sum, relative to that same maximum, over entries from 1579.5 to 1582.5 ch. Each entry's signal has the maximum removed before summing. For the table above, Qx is 28.9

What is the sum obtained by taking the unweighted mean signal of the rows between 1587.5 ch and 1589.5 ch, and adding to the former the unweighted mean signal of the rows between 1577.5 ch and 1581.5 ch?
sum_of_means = 116.5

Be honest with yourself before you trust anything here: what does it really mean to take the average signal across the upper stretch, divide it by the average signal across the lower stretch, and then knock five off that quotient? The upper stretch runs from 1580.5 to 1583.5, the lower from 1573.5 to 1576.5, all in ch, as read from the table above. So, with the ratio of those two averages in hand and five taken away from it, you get -4.04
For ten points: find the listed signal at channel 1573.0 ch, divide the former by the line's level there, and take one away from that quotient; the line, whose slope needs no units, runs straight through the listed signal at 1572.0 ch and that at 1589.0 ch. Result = 0.17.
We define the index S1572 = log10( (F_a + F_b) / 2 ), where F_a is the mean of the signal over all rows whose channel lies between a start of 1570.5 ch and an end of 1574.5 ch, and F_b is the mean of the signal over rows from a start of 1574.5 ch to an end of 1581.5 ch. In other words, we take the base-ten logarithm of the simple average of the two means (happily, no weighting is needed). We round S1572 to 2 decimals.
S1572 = 1.73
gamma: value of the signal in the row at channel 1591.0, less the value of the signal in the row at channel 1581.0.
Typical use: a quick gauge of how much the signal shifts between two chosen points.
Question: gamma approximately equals 10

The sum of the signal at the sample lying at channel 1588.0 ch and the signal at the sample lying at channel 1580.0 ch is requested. 116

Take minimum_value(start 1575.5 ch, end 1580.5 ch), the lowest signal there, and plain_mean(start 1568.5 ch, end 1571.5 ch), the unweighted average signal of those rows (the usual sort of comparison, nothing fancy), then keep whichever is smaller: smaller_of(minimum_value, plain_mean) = 50.8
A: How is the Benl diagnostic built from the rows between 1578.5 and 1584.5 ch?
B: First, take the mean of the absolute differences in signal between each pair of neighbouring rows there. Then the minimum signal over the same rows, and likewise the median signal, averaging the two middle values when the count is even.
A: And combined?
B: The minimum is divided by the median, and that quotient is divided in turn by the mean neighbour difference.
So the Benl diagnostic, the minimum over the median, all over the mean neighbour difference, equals 0.33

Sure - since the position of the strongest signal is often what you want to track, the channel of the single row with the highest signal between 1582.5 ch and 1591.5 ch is 1588.0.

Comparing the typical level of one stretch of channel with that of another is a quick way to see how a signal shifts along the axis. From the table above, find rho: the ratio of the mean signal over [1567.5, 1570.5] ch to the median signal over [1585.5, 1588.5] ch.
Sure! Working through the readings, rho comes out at 0.84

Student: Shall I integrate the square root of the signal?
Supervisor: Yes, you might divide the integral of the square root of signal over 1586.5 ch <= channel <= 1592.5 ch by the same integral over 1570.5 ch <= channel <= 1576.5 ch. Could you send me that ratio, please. 1.08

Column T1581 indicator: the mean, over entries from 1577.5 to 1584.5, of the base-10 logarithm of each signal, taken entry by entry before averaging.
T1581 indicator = 1.73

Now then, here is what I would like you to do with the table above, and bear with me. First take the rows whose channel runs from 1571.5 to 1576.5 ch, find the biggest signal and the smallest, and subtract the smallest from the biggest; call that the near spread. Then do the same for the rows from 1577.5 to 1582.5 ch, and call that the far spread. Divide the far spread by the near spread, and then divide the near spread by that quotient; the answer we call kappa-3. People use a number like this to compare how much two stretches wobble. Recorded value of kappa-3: 19.1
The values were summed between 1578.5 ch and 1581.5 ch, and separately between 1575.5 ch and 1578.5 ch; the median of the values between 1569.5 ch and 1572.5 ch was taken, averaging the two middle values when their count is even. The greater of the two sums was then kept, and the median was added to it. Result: 213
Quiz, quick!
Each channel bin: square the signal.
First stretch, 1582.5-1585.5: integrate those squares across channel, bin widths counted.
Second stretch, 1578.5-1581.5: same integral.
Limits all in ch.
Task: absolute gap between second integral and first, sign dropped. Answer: 1349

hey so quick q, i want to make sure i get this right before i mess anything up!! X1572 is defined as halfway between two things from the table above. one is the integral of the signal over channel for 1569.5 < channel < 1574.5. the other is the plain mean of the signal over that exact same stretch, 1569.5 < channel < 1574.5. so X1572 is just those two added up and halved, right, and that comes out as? 164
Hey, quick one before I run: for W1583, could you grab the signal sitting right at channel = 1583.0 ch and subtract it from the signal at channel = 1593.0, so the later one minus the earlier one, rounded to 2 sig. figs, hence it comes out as 12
